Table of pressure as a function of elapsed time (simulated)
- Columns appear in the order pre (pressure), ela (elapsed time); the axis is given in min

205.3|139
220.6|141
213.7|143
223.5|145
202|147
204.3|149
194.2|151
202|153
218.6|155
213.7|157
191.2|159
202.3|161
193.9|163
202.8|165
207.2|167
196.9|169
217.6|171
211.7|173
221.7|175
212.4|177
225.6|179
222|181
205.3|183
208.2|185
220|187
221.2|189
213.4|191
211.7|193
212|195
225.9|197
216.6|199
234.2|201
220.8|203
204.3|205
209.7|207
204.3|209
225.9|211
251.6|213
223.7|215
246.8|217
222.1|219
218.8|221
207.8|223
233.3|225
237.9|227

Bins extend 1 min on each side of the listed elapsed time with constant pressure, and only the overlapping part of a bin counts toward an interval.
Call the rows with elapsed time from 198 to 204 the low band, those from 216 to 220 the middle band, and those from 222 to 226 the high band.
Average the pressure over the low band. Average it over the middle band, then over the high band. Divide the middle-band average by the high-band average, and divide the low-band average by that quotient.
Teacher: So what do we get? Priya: 211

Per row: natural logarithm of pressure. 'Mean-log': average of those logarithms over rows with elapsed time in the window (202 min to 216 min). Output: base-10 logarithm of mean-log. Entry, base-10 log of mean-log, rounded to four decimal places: 0.7317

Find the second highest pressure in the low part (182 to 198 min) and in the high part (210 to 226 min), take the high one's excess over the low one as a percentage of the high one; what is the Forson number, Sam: 10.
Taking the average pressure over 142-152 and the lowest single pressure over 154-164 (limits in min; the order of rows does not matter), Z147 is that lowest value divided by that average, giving 0.92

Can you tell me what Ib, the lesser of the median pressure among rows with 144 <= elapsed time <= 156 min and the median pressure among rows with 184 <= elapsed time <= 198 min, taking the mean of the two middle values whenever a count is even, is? 203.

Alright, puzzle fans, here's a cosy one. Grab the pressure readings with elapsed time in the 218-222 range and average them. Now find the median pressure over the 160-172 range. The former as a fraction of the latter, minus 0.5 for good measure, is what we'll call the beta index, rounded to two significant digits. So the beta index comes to 0.59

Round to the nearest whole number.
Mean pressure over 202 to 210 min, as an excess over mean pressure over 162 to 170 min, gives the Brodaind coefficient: 10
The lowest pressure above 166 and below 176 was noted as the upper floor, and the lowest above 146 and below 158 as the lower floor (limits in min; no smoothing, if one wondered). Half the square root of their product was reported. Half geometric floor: 98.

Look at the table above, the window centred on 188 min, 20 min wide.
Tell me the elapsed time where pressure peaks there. 197 min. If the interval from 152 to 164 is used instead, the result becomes 155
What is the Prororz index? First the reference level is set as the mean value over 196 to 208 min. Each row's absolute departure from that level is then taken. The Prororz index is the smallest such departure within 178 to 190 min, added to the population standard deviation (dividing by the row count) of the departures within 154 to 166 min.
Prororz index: 11.2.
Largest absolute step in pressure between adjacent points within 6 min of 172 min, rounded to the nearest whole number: 21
